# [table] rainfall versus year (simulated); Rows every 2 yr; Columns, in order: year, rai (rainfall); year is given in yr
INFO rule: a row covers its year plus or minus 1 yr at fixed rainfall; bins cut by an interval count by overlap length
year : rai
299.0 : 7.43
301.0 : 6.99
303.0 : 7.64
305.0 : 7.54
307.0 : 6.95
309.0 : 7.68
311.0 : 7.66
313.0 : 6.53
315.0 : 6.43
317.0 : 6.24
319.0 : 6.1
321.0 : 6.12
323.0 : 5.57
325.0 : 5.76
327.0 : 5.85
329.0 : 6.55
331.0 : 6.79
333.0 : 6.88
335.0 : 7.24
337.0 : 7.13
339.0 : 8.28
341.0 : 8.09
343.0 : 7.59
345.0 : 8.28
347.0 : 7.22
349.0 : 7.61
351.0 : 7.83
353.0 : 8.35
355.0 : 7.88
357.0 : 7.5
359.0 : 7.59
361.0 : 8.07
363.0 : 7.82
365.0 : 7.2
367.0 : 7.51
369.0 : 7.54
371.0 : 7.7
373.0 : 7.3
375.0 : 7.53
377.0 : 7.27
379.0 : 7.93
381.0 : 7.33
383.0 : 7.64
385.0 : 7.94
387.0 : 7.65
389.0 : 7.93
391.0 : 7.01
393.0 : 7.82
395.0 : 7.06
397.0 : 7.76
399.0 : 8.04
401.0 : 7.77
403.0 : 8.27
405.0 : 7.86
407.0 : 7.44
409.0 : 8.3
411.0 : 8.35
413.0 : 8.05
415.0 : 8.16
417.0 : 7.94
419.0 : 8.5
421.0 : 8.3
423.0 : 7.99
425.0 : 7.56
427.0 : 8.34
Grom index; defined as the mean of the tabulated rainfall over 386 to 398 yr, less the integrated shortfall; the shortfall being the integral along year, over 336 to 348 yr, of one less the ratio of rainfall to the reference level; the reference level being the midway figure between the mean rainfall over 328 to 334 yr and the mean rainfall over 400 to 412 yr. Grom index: 8.18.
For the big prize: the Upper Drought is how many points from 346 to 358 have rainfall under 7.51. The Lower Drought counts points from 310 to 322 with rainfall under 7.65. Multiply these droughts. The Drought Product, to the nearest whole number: 10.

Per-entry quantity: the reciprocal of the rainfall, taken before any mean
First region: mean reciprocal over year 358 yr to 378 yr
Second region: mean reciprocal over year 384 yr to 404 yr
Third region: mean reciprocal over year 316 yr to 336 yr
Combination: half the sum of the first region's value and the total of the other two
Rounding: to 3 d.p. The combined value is 0.211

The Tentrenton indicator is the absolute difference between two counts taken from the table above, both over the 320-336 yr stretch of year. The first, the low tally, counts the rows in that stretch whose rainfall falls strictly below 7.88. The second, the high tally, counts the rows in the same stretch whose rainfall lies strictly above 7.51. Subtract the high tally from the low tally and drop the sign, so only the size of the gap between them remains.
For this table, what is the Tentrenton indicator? 8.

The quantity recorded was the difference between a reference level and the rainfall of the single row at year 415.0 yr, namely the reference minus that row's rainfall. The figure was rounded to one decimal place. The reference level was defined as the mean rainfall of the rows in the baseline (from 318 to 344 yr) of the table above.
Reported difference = -1.4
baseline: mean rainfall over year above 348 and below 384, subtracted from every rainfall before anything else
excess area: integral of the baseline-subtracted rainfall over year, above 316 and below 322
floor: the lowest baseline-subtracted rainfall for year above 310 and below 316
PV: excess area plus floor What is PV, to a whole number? -10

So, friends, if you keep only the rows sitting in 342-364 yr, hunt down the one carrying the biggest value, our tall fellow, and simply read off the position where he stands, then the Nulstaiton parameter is 353.0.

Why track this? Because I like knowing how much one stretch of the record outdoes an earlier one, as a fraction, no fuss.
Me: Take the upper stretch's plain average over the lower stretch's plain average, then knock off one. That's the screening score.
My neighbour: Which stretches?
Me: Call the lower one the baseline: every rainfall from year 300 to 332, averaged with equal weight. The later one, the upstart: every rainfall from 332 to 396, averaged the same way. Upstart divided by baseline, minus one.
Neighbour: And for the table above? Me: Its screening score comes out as 0.15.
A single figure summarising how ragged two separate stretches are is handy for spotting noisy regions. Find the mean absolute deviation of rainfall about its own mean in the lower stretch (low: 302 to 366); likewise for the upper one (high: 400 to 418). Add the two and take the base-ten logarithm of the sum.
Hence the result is -0.050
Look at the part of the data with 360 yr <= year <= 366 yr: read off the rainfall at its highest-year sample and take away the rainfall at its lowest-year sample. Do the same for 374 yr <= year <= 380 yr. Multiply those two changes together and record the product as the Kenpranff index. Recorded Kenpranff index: -0.3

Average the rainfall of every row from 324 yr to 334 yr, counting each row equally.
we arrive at 6.37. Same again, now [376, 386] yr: 7.62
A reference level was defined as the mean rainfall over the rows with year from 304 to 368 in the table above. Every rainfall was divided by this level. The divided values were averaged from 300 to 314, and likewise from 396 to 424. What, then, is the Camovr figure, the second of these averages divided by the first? 1.11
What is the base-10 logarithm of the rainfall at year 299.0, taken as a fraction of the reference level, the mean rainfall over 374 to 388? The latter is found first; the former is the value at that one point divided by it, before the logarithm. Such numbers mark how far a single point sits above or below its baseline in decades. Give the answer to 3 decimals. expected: -0.011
